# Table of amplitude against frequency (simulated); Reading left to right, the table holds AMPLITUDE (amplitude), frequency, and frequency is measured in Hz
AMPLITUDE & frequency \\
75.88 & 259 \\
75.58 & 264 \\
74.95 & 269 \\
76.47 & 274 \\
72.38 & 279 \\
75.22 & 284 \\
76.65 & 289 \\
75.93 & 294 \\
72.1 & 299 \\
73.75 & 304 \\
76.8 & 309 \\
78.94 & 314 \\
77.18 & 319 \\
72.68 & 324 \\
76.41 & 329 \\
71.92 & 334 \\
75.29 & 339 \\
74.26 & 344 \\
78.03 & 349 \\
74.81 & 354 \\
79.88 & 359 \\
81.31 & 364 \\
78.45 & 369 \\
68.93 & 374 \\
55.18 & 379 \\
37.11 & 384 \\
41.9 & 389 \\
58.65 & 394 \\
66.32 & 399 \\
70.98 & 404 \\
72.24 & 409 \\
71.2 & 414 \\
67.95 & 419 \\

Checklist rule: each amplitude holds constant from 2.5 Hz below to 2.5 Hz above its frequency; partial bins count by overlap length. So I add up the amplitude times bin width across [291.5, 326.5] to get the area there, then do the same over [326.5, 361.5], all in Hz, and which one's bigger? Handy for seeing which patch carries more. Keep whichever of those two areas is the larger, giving 2653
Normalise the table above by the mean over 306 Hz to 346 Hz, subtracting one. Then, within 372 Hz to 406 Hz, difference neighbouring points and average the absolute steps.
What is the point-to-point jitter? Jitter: 0.145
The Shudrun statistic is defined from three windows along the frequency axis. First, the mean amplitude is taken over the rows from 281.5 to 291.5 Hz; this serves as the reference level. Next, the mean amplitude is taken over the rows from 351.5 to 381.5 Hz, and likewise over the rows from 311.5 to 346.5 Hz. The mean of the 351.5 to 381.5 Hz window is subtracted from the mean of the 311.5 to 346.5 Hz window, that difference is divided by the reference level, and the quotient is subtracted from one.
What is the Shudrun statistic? 0.97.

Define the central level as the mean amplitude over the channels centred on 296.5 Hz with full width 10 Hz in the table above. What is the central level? 74.0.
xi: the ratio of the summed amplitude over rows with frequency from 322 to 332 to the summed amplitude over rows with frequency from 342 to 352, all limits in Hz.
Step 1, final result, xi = 0.98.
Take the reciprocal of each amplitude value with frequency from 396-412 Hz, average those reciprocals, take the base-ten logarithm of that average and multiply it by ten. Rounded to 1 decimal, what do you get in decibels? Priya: -18.4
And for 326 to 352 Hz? -18.8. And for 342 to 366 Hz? -18.9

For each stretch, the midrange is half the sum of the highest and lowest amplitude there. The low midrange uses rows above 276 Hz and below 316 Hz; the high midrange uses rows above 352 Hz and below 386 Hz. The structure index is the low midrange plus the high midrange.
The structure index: 135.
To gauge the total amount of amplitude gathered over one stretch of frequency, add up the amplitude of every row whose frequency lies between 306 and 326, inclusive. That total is 306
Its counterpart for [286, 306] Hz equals 298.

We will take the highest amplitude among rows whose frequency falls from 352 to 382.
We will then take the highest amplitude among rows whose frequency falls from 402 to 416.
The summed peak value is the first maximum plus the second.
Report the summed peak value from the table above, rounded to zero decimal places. 154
